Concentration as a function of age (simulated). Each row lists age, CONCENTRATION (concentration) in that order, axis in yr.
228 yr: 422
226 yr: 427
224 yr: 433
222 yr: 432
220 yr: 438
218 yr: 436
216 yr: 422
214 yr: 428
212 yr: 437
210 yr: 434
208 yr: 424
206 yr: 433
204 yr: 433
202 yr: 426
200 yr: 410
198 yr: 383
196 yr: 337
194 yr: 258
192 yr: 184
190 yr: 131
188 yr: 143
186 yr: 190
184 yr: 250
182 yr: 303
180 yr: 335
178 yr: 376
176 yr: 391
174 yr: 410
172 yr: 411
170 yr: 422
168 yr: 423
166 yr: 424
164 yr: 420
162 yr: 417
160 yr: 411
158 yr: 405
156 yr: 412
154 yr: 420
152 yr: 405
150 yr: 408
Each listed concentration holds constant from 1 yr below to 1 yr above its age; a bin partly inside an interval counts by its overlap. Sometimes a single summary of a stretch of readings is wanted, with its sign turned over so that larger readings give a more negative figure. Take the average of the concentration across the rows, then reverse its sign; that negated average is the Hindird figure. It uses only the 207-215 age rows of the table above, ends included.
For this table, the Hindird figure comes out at -431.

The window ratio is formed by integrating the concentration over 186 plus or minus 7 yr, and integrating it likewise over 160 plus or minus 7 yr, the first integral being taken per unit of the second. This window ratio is 0.53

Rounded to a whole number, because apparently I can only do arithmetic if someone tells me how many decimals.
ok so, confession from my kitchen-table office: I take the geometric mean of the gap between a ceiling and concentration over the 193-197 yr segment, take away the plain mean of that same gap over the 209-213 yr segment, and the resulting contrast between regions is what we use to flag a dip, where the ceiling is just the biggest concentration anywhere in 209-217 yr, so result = 132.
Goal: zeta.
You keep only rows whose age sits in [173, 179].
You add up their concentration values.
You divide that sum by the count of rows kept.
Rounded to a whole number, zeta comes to 392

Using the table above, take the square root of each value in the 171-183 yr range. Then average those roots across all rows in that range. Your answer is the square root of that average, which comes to 4.39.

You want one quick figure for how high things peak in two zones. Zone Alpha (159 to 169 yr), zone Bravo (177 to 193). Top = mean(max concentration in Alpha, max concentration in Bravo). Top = 400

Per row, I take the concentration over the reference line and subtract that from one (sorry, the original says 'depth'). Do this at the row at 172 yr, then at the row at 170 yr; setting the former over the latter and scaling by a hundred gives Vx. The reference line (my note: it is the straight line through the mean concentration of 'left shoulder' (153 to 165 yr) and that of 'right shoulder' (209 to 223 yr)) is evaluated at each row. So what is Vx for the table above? -170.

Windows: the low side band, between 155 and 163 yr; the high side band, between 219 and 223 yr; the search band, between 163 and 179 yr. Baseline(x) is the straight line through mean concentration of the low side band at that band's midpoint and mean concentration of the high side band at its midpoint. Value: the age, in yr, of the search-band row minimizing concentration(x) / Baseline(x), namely 178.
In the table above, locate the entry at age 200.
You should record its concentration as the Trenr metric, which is 410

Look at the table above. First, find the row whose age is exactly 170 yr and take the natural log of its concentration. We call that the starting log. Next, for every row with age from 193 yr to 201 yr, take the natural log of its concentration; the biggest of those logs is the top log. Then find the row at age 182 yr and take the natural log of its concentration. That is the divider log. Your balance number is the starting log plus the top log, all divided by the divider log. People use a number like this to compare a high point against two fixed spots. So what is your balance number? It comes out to 2.11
